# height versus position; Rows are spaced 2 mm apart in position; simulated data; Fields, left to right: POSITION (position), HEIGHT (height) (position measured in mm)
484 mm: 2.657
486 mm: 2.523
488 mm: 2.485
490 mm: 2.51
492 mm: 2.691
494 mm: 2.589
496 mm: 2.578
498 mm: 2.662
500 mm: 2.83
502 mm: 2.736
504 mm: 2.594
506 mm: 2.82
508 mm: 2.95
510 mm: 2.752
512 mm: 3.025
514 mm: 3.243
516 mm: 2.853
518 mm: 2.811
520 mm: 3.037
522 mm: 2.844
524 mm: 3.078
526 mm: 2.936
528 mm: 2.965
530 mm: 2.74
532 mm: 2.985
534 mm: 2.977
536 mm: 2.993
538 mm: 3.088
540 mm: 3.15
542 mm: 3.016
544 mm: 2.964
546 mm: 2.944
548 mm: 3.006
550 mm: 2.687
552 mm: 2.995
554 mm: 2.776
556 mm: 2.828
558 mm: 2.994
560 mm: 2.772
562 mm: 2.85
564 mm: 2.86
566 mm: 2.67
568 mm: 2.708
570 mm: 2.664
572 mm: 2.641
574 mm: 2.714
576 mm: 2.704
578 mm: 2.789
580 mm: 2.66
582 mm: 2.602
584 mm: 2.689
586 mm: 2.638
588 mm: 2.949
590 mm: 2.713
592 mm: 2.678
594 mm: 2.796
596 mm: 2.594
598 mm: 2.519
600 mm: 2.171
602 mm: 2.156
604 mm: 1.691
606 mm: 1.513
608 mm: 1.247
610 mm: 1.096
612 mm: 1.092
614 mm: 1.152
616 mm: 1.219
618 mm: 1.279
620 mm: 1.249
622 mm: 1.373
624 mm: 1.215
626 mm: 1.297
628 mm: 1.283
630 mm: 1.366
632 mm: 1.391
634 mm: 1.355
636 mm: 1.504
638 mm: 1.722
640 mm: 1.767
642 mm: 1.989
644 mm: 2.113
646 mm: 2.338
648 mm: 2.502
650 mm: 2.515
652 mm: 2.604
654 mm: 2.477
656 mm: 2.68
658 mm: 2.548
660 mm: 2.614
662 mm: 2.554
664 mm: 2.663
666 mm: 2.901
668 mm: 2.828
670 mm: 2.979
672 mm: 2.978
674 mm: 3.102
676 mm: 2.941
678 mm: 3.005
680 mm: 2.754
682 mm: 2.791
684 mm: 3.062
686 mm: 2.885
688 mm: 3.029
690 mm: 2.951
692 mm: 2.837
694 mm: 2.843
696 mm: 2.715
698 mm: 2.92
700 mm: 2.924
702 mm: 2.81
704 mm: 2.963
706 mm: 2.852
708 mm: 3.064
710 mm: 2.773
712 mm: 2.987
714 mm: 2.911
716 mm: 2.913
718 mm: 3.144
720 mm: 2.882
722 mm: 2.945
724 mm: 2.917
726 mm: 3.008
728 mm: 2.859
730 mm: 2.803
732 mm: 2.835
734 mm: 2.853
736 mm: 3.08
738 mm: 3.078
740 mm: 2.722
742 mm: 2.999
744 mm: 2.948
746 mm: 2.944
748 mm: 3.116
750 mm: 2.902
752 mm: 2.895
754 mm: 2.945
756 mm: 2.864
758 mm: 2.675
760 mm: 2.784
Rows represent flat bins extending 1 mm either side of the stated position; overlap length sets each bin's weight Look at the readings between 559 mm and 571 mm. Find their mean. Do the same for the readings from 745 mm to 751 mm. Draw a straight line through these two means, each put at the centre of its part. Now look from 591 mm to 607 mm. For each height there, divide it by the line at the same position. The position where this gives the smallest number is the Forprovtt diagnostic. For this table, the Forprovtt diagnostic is 606 mm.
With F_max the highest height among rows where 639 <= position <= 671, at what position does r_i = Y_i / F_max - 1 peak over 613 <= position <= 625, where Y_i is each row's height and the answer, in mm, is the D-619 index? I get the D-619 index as 622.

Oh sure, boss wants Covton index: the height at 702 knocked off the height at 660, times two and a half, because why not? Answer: -0.49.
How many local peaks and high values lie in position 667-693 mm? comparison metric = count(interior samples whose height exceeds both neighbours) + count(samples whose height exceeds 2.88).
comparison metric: 14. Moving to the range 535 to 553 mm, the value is 10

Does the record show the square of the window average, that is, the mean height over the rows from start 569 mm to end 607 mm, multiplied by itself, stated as 6.4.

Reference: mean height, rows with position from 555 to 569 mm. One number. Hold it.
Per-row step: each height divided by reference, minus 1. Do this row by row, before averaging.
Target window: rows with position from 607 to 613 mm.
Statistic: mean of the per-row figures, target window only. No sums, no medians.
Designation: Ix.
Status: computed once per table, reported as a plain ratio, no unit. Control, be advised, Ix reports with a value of -0.59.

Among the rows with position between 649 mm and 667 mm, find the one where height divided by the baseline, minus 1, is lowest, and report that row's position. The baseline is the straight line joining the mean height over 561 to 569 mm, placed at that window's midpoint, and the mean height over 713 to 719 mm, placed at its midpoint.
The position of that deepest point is 654 mm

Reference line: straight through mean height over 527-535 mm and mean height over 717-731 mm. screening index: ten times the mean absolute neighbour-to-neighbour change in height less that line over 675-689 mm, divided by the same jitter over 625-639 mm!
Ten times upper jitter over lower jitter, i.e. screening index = 18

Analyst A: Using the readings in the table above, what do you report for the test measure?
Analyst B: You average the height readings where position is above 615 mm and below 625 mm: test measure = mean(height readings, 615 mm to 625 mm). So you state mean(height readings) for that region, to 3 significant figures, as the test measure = 1.27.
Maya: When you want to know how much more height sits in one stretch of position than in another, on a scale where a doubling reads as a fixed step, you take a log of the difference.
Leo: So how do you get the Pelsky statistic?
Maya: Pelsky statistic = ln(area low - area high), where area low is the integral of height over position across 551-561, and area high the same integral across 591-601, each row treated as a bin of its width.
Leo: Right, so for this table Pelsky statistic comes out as 1.2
